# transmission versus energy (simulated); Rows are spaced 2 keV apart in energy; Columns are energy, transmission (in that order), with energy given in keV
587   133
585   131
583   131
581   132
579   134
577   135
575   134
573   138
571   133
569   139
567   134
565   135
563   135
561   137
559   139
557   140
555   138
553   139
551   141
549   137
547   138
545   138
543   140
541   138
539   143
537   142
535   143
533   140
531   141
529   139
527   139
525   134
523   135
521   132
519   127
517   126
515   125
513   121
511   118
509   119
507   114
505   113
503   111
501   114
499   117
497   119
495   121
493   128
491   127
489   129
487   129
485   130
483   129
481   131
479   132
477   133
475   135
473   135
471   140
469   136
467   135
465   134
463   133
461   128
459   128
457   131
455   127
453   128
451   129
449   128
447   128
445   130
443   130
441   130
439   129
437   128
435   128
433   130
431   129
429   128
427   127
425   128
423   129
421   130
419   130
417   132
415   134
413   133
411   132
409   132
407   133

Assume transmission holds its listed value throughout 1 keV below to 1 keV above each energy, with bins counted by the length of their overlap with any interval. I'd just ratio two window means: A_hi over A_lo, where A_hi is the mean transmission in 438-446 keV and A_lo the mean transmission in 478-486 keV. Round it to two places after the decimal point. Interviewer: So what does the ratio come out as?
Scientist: 0.99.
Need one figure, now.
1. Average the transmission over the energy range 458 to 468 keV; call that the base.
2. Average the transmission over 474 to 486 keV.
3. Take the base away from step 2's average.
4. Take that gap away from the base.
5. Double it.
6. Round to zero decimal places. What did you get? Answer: 263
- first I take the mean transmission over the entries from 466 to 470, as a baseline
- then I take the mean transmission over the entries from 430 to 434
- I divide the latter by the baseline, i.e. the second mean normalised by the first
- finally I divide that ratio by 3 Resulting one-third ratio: 0.32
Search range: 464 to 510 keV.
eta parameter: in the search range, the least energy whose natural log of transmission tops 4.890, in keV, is 465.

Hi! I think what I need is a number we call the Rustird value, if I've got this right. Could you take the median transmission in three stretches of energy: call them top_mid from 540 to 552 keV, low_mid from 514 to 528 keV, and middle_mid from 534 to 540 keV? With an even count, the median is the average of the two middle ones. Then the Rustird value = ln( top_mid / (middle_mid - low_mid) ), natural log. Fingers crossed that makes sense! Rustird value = 2.53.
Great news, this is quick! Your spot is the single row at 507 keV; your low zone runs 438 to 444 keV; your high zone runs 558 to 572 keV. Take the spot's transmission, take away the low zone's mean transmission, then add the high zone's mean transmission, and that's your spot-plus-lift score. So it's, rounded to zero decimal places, 120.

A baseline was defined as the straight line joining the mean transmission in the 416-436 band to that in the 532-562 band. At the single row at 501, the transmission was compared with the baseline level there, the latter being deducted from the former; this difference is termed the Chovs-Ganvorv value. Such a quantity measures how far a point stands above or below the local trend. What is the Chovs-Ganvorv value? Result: -22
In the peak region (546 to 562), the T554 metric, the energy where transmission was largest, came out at 551 keV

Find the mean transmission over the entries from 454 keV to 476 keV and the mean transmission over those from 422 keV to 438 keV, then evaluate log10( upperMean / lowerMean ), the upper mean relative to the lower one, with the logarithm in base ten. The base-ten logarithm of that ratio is 0.015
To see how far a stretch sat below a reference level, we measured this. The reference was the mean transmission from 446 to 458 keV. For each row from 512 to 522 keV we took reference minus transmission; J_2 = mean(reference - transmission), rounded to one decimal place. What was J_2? 2.3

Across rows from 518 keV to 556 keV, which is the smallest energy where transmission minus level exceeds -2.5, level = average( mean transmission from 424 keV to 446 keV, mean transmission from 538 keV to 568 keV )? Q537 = 521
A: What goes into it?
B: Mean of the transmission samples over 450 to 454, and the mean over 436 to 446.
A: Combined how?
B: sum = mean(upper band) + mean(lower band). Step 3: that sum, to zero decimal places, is 258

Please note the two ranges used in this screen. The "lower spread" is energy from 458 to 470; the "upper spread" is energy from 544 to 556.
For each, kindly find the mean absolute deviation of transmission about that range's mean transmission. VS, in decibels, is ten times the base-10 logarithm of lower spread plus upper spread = 5.9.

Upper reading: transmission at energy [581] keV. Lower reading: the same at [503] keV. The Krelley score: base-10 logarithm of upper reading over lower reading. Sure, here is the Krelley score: 0.08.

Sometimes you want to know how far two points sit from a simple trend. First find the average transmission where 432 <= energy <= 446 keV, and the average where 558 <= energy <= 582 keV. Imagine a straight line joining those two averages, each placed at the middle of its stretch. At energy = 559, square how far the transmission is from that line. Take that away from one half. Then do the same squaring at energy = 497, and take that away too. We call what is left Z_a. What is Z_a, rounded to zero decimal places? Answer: -185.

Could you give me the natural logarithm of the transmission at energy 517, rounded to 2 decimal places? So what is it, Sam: 4.84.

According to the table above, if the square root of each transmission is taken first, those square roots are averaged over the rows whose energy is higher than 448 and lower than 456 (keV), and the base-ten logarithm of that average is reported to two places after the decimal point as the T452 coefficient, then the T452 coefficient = 1.05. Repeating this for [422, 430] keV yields 1.05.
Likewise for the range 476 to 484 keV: 1.06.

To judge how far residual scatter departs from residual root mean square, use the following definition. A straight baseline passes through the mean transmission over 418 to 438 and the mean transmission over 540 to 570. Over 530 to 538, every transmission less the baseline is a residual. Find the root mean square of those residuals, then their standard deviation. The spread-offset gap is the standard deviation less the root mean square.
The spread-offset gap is -4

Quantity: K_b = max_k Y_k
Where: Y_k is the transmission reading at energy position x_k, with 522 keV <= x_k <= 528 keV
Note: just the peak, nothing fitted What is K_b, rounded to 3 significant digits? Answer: 139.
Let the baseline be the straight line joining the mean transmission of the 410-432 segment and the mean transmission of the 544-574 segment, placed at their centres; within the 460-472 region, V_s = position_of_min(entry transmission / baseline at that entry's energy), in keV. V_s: 461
